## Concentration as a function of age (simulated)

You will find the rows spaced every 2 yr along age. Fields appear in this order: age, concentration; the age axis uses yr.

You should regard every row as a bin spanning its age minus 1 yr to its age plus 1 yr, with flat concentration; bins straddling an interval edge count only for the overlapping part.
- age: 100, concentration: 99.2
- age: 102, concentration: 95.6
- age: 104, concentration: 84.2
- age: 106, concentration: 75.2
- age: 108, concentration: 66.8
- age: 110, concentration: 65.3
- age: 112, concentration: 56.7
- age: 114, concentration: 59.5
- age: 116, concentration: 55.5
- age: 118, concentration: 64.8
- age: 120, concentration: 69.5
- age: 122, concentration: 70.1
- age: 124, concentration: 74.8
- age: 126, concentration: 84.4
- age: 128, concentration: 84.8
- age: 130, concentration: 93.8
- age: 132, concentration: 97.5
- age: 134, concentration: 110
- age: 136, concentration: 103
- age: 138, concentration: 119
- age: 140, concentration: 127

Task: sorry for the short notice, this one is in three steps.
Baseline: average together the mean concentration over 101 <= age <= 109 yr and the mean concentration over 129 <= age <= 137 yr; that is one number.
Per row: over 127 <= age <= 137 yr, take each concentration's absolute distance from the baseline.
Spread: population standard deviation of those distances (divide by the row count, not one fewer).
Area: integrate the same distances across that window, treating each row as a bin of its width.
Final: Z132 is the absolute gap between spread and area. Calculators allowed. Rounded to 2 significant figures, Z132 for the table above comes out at 89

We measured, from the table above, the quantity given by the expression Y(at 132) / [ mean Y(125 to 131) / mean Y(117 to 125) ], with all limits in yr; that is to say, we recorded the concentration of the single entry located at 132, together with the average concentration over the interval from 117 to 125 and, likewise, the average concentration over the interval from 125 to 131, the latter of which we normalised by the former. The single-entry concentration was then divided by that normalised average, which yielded 77.6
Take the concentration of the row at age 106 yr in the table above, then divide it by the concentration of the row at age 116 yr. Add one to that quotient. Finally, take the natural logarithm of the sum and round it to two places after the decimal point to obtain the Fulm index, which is 0.86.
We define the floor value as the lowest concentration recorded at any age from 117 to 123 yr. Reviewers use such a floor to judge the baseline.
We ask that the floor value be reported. 64.8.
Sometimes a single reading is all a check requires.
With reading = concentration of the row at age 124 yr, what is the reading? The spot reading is 74.8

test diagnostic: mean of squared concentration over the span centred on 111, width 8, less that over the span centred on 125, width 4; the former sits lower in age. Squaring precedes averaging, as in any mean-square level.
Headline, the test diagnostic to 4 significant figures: -2489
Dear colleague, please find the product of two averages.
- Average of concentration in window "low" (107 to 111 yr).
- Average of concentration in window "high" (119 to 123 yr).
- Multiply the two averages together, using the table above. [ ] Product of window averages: 4610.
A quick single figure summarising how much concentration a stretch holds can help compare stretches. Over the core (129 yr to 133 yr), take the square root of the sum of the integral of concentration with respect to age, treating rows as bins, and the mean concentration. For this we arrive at 21.9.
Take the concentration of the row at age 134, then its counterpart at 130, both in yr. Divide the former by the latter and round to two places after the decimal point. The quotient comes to 1.17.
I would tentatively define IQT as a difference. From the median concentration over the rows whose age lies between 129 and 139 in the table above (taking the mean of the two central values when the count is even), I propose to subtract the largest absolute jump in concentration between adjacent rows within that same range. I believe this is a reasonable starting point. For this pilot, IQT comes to 87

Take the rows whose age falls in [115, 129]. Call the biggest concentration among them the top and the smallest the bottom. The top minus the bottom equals 29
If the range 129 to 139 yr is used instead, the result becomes 25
